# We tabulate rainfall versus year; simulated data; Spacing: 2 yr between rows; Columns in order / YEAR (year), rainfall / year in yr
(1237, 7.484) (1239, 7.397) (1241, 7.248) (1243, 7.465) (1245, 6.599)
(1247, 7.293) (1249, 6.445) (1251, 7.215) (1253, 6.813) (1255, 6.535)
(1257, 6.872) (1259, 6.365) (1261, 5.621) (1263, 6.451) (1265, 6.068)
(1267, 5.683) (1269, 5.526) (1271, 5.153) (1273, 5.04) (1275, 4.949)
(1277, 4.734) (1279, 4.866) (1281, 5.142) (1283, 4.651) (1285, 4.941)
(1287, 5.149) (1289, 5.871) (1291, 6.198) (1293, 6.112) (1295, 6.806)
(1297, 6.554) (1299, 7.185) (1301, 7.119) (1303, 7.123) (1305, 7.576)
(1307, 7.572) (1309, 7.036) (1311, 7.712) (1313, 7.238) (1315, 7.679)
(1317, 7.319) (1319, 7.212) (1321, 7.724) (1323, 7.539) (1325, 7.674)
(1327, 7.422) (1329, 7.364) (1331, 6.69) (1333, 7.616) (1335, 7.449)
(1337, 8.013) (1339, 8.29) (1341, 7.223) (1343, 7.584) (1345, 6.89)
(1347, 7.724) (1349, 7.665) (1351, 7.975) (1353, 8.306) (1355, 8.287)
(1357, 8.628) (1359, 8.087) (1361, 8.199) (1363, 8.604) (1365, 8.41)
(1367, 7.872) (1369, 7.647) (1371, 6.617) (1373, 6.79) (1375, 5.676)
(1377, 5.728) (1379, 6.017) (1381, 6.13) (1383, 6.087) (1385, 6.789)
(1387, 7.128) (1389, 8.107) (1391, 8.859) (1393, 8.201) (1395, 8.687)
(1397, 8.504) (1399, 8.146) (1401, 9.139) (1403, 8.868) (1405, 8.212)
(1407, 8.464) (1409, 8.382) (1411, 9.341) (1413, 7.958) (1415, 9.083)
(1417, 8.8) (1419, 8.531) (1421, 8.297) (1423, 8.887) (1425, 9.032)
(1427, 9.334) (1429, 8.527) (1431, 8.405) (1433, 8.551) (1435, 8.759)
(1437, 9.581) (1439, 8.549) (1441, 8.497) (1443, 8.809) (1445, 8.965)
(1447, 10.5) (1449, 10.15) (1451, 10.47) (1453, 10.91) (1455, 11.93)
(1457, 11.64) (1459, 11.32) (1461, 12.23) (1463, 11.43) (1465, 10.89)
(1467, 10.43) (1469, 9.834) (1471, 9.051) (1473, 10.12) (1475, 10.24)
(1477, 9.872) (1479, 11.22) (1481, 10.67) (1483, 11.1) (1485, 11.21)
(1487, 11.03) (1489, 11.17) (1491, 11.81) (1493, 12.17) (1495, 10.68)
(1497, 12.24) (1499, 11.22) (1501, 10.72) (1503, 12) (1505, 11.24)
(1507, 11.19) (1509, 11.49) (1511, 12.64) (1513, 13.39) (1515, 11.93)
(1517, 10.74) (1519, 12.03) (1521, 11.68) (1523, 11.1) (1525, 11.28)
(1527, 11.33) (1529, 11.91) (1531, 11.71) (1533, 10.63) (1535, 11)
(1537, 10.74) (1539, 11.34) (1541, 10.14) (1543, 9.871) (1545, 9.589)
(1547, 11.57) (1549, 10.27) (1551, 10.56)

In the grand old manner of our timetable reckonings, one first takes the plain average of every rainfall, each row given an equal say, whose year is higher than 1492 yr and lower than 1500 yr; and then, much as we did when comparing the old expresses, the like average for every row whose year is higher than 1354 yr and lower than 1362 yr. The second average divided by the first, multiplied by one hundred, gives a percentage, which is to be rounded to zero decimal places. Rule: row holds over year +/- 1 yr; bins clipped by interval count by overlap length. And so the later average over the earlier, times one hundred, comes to 72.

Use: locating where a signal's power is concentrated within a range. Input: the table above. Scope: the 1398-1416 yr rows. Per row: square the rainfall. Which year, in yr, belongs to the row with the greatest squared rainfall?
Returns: 1411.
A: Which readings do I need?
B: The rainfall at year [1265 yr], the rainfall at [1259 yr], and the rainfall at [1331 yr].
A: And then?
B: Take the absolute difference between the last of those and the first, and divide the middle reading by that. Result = 10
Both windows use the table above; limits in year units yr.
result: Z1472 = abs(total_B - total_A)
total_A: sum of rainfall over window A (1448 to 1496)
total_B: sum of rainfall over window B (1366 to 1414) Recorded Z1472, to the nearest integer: 78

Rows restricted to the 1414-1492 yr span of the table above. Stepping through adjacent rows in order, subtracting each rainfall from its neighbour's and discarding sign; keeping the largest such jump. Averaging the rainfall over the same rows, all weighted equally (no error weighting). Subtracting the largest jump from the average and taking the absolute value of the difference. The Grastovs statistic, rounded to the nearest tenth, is 8.5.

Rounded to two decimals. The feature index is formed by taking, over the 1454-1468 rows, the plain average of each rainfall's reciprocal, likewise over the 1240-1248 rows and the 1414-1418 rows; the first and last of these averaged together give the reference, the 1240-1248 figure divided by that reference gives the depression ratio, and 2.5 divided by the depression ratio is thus 1.78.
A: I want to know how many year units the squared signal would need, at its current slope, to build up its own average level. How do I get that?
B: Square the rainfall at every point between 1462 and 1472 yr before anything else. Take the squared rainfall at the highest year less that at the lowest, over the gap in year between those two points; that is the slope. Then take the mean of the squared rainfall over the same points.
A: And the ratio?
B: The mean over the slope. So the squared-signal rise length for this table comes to -18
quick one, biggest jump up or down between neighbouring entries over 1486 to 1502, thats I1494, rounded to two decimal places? 1.56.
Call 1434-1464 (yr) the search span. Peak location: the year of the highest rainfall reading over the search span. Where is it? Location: 1461 yr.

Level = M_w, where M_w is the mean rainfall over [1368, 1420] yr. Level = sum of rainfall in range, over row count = 7.8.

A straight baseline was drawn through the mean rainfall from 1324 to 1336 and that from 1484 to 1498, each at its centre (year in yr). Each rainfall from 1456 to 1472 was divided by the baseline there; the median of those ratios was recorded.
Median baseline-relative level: 1.03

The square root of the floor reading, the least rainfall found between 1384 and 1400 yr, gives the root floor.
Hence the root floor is 2.61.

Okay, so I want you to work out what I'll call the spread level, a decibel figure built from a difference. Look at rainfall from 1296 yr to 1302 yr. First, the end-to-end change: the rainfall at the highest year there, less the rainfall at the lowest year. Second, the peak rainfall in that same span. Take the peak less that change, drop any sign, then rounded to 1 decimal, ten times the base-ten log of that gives 8.2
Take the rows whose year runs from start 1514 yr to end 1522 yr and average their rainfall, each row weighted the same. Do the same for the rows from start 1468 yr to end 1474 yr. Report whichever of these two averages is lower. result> 10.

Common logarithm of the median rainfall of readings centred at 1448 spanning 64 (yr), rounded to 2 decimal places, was 0.99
